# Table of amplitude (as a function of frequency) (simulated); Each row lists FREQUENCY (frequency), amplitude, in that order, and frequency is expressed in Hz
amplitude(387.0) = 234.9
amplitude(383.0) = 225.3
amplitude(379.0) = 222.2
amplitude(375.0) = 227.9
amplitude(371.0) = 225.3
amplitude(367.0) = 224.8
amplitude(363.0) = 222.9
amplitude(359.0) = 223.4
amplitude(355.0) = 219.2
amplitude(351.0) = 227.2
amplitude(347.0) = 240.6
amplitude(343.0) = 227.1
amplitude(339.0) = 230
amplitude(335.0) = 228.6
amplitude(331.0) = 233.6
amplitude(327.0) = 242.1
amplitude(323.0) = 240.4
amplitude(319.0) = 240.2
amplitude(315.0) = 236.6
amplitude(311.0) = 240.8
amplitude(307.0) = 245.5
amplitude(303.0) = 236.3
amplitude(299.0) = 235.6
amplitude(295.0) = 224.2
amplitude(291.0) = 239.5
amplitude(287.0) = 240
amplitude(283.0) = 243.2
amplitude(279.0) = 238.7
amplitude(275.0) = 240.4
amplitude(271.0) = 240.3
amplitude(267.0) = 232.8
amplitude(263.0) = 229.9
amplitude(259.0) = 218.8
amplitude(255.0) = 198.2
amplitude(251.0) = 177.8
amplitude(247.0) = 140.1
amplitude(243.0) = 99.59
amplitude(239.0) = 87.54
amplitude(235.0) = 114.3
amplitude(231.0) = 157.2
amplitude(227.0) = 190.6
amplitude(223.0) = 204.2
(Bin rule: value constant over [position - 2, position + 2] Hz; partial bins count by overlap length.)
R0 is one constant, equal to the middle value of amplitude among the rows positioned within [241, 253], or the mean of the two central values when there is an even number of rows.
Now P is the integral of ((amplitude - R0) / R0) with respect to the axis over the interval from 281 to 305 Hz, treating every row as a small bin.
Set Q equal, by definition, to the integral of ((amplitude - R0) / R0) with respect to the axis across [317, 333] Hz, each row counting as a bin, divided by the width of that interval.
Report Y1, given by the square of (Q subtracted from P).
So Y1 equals 250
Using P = 16.5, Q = 0.71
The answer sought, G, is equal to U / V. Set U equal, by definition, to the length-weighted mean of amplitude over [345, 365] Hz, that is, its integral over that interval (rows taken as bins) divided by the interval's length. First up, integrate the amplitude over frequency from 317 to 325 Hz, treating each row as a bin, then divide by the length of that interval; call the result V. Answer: 0.94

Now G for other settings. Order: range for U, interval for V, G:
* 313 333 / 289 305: 1.02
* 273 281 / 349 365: 1.07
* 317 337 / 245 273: 1.15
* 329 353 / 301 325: 0.96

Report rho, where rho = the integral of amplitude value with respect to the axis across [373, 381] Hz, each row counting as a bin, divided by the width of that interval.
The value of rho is 225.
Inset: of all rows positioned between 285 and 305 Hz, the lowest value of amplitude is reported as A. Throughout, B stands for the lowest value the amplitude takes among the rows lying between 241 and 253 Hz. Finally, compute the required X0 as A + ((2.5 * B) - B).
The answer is 374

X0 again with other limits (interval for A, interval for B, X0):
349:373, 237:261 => 351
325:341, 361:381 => 562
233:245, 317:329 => 448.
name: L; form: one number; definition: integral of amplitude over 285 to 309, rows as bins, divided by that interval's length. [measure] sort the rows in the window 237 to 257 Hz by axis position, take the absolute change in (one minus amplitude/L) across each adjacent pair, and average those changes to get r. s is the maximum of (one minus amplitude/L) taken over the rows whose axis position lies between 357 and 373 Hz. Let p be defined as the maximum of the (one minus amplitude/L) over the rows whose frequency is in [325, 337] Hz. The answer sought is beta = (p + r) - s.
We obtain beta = 0.09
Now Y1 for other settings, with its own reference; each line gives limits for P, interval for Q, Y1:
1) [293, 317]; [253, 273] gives 253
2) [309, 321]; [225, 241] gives 72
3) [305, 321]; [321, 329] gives 116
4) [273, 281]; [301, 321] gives 25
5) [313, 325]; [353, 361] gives 62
